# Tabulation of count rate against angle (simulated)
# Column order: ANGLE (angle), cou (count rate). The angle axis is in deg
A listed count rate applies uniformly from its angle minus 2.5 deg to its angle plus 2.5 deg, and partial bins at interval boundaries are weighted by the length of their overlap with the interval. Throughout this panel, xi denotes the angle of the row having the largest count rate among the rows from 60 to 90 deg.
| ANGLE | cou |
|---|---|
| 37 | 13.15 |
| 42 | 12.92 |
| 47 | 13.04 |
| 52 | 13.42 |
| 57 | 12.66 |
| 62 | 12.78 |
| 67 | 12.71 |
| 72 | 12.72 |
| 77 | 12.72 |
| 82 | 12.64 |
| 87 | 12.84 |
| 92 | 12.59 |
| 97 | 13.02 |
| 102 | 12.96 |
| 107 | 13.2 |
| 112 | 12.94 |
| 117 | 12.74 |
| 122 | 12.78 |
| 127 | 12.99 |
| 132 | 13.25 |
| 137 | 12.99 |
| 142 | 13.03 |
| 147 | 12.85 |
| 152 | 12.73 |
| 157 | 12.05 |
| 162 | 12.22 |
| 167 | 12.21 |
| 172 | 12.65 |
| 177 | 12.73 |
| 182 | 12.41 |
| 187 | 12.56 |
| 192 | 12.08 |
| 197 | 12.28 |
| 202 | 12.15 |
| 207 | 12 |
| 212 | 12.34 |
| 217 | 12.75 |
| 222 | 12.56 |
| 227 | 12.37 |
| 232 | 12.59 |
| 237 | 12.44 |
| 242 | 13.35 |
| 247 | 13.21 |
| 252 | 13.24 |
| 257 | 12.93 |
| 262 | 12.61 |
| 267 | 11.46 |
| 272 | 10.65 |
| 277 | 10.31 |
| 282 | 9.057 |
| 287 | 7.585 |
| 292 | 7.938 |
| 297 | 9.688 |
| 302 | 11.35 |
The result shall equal 87 deg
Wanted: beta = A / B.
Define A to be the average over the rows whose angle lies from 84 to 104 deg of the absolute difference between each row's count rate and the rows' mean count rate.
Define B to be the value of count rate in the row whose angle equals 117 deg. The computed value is 0.011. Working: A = 0.14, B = 12.74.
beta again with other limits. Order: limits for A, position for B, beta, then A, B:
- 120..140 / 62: 0.010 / 0.12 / 12.78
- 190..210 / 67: 0.007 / 0.09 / 12.71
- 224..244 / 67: 0.026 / 0.33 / 12.71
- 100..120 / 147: 0.009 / 0.12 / 12.85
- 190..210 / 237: 0.007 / 0.09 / 12.44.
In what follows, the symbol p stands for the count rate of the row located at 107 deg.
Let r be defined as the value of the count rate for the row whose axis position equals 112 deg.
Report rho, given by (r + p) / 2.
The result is 13.1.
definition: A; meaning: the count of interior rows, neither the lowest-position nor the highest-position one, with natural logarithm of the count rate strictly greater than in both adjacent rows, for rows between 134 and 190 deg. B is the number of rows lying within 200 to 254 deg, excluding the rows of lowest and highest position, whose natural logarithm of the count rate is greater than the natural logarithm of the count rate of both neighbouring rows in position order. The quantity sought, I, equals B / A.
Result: 1.0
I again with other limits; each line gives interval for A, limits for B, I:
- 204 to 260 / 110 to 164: 0.5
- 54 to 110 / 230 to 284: 0.7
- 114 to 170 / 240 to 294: 0.3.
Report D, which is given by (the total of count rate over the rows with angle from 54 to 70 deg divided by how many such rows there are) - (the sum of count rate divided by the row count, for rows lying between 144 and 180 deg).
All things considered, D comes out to 0.23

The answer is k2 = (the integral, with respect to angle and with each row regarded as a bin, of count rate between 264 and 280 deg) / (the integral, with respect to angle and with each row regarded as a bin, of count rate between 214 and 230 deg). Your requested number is 0.86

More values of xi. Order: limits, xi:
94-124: 107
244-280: 252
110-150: 132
